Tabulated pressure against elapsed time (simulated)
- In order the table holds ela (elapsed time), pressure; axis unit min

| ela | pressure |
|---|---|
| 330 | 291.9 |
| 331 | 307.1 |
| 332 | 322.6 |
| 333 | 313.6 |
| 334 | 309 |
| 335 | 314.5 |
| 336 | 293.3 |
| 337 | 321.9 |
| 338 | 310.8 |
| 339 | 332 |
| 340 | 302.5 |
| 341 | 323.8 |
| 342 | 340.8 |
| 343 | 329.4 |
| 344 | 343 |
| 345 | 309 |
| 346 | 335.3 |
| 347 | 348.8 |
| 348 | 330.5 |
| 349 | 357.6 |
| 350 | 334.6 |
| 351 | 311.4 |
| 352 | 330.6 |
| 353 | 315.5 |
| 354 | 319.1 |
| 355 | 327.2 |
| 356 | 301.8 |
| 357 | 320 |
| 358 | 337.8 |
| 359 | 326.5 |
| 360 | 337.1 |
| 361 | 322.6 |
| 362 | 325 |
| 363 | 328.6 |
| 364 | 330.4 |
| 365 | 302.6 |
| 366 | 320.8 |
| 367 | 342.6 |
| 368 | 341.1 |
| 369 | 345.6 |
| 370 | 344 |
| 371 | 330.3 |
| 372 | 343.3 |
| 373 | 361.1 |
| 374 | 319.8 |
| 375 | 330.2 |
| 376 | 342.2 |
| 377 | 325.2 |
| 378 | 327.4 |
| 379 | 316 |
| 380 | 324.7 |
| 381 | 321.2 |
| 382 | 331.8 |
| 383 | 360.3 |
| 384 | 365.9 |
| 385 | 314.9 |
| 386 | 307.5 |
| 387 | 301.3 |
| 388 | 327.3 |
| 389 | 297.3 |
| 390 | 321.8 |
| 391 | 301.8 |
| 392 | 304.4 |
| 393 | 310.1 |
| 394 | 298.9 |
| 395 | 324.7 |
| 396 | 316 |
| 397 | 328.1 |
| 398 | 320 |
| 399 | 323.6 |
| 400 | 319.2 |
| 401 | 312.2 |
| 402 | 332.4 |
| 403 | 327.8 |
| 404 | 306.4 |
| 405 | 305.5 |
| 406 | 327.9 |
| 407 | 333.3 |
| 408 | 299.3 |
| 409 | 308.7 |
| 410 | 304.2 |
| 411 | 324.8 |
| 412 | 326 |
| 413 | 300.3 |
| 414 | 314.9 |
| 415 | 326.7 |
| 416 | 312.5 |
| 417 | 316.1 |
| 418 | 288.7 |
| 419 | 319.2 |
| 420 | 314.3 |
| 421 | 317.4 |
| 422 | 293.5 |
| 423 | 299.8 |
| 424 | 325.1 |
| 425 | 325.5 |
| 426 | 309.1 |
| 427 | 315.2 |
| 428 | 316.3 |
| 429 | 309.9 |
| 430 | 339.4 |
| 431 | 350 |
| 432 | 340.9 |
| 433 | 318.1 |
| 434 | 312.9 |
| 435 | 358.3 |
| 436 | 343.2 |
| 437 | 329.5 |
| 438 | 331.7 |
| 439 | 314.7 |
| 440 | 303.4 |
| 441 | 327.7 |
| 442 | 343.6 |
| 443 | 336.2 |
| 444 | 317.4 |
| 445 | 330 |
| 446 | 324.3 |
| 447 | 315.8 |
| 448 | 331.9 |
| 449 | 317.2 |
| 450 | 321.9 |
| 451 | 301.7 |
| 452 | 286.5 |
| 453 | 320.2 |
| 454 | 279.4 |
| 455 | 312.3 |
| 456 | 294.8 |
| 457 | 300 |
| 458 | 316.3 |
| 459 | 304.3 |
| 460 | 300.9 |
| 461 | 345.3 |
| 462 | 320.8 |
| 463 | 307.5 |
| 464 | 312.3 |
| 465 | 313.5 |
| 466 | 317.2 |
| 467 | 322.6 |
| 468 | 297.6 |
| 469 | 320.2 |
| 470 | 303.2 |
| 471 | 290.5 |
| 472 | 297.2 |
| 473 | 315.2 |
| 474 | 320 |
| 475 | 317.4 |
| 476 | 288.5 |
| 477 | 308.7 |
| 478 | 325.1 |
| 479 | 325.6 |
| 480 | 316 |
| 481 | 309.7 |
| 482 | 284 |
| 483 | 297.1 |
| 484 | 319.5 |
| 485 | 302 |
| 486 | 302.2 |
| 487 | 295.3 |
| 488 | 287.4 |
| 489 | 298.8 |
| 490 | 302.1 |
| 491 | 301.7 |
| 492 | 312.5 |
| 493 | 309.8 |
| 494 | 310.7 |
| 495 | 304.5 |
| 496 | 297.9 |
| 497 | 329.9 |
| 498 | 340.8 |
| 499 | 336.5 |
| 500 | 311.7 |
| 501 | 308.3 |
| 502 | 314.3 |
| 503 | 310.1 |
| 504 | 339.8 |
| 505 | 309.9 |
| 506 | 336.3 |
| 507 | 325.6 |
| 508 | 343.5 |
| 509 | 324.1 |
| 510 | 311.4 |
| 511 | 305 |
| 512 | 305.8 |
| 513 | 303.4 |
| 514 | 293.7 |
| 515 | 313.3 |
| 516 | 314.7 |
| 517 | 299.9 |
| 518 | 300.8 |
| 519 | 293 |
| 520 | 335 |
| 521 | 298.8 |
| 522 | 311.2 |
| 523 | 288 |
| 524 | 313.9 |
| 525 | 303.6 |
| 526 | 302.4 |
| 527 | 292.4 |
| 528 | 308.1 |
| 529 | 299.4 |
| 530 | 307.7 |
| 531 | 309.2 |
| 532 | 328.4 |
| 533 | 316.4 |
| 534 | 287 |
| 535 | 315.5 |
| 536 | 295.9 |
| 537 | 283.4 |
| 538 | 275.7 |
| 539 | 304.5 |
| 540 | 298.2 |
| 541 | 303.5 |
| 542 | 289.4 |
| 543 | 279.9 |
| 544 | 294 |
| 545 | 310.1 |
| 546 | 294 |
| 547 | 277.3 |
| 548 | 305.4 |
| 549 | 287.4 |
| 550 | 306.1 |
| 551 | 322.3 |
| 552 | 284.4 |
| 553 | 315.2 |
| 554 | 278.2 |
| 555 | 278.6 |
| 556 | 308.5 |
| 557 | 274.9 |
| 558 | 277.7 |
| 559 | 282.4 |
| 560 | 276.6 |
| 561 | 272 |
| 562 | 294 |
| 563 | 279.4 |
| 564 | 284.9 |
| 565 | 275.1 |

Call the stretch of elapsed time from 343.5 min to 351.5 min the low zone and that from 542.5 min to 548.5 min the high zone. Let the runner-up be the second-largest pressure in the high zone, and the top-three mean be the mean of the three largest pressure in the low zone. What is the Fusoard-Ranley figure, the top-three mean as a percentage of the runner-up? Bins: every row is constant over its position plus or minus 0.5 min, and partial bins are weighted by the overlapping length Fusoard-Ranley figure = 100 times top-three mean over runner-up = 115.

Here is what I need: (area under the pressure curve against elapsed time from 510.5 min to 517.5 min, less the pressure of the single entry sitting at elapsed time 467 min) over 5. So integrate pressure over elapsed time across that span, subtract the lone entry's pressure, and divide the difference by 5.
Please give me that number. 363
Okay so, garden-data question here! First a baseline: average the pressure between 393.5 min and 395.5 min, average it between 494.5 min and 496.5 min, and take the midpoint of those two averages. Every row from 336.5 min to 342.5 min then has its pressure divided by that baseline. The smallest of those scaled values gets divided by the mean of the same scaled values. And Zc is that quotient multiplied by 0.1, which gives 0.0940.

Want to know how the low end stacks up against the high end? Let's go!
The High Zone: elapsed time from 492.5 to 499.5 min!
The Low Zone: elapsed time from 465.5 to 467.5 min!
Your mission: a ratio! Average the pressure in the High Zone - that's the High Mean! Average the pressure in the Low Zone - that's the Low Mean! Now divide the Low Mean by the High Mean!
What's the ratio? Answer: 1.00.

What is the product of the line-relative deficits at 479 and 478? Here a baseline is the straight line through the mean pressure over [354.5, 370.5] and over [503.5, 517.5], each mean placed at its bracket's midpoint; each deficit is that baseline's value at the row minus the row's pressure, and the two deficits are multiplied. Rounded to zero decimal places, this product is 43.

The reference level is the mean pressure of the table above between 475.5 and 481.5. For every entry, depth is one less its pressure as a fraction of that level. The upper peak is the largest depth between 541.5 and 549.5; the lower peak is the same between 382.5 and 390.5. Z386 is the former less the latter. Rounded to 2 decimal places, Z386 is 0.06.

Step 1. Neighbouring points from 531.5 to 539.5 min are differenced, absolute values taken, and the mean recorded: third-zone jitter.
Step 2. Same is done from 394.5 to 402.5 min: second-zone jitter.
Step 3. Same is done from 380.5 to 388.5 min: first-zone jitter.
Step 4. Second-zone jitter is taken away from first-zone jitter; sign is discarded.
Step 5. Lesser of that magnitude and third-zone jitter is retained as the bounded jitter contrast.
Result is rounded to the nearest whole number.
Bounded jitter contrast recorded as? 10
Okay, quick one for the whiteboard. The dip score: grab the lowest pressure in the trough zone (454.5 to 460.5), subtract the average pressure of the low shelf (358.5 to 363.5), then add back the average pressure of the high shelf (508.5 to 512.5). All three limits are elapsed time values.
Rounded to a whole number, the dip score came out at 278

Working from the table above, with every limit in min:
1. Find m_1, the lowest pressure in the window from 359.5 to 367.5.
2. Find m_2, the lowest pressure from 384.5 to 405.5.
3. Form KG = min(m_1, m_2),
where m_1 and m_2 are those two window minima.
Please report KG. 297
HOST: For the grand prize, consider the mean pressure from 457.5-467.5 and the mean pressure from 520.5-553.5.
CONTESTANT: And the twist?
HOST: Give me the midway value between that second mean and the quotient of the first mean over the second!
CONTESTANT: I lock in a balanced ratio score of 151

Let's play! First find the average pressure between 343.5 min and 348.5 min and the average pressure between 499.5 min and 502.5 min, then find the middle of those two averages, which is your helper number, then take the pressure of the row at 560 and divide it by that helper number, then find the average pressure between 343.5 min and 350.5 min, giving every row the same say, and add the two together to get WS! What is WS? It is 338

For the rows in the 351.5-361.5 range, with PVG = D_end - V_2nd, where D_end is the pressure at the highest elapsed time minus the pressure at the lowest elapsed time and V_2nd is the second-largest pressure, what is -345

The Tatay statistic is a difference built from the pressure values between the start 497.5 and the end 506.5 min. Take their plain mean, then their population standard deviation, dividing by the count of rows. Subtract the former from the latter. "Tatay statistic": -309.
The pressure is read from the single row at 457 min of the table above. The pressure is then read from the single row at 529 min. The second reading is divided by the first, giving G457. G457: 1.00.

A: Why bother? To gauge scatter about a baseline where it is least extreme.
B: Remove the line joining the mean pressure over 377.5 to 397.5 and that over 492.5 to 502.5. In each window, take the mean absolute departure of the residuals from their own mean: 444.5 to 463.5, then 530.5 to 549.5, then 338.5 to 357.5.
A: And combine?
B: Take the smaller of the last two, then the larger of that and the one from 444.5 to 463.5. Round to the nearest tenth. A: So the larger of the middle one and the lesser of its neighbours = 12.8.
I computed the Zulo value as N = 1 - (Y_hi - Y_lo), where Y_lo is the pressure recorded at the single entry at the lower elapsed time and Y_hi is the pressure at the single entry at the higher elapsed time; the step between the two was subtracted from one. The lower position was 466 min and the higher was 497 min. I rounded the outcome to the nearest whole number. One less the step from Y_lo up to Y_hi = -12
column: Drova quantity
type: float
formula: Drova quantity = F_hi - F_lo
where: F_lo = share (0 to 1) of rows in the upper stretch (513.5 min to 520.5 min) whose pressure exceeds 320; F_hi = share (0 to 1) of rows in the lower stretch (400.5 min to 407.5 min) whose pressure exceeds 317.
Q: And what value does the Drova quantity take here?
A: 0.43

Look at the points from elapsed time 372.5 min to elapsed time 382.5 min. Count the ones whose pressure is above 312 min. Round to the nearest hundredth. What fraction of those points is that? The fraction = 1.00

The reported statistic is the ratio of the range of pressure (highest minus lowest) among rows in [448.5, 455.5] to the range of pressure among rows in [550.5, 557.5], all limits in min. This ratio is 0.90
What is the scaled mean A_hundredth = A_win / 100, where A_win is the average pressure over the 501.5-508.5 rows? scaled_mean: 3.26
